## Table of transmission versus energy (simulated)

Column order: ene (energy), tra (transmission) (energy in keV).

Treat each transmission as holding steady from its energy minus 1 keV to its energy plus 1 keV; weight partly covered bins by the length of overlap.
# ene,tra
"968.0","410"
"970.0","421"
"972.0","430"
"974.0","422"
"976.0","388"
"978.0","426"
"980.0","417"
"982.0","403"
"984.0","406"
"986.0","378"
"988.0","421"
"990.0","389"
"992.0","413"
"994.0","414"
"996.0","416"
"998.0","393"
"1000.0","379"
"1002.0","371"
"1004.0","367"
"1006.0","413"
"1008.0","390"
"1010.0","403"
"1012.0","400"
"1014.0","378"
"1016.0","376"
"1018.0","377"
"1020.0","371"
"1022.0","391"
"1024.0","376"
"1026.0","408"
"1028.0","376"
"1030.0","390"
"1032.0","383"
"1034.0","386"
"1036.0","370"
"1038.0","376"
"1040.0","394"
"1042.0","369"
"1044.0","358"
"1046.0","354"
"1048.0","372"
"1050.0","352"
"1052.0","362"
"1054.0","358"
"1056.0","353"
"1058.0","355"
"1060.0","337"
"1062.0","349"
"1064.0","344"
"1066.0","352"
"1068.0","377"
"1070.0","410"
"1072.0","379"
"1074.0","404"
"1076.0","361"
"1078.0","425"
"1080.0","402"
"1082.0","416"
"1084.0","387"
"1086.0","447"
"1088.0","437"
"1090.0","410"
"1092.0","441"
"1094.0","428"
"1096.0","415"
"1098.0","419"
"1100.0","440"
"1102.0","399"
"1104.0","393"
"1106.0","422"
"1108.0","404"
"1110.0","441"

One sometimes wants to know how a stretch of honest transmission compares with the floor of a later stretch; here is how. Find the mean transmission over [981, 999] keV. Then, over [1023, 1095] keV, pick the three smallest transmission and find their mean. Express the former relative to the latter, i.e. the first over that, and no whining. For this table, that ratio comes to 1.176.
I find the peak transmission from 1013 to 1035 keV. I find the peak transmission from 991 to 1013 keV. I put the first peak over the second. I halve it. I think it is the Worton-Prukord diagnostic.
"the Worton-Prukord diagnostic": 0.490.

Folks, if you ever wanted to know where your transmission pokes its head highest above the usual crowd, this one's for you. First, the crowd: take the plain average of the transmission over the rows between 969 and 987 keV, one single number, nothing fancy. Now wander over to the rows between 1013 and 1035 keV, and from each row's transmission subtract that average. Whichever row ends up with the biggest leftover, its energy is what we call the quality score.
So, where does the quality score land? 1026.0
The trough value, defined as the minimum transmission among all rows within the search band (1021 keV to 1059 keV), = 352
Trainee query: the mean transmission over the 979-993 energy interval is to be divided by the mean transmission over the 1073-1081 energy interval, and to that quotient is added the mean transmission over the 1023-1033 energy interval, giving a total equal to 388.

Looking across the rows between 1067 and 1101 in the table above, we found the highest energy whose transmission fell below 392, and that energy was 1084.0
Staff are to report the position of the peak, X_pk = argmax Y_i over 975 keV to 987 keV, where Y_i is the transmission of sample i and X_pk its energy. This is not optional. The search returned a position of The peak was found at 978.0 keV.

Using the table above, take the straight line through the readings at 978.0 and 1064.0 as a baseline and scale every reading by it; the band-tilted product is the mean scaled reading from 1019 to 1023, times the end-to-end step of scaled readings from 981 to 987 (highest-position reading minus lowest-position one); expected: -0.05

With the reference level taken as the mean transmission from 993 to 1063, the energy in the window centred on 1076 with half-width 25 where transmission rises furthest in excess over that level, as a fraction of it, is 1086.0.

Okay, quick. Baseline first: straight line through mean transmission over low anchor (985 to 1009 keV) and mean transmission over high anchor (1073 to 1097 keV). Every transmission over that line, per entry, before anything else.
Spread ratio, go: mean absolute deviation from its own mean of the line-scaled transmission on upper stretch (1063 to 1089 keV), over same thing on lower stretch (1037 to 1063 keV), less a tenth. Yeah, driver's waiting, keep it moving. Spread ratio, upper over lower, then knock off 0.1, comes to 2.09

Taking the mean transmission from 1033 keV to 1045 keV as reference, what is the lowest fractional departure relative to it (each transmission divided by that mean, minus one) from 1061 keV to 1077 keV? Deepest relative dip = -0.08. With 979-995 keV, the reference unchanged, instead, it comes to 0.01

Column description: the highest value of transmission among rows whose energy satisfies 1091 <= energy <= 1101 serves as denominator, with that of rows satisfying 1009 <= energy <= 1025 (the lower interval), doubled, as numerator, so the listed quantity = 1.83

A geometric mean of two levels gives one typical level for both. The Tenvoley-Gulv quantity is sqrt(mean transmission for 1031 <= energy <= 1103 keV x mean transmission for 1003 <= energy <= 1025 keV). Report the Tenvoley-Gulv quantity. 386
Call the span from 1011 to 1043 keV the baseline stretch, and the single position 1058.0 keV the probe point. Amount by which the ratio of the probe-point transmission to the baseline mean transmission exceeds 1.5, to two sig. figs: -0.57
